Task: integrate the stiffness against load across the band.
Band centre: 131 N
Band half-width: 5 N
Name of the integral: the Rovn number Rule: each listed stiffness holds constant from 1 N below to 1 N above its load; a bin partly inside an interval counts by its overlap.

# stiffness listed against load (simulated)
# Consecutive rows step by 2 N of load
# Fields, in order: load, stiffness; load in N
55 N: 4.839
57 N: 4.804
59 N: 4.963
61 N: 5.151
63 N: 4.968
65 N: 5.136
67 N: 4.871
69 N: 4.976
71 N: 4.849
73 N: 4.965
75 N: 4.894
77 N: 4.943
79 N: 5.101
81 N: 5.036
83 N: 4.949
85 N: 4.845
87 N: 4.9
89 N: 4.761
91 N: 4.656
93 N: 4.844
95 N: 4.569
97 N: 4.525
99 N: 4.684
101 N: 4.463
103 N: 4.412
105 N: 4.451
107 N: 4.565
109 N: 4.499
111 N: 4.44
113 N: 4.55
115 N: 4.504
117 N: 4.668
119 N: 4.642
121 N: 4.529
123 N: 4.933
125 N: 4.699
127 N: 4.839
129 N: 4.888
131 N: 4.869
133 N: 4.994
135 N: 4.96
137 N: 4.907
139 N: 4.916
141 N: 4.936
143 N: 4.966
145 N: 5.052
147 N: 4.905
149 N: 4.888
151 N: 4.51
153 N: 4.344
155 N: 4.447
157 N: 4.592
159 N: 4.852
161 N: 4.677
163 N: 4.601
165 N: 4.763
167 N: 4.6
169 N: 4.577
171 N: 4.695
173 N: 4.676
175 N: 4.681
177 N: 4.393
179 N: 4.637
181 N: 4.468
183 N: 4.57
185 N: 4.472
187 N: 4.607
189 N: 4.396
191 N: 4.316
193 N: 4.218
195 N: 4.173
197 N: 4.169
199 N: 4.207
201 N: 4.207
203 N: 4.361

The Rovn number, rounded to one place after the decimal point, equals 49.1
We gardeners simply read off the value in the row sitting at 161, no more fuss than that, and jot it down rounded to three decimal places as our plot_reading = 4.677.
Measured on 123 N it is 4.933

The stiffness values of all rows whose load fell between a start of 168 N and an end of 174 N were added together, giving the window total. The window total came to 13.9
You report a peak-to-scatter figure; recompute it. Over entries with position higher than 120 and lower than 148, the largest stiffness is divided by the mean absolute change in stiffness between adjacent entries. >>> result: 48.6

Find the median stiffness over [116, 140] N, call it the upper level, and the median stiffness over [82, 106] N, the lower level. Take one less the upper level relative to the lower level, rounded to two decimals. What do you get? -0.04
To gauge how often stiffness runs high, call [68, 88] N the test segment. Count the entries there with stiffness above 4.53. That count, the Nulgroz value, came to 10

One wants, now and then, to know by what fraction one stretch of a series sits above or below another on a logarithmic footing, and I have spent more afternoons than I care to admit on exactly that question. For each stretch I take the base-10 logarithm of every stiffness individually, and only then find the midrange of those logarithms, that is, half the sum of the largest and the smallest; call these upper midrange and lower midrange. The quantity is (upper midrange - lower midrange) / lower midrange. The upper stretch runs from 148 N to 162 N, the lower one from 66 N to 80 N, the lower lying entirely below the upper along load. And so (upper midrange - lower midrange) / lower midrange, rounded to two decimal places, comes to -0.05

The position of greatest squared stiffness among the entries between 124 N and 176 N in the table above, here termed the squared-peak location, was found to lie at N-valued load 145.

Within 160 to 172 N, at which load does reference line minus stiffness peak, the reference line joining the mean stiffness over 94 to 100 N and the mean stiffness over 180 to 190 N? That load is 169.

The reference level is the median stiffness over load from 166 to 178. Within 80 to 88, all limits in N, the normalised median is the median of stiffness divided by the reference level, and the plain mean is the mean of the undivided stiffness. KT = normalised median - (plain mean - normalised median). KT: -2.81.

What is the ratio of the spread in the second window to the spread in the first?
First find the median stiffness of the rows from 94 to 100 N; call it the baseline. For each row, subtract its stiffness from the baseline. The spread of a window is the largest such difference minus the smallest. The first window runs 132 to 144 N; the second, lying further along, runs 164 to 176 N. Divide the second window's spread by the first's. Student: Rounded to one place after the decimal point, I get 2.1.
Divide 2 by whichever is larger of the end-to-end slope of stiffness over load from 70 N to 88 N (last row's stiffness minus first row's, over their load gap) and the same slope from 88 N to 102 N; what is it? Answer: 627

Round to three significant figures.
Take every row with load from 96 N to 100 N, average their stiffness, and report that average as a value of 4.60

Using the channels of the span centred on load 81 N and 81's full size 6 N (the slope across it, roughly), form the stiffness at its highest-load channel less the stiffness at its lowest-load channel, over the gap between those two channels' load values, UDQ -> -0.038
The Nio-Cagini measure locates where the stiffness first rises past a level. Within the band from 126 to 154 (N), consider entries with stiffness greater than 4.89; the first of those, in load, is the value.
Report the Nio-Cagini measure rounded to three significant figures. 133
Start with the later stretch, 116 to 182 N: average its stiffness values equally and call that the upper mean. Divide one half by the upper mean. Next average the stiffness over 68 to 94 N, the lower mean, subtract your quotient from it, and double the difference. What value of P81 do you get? 9.6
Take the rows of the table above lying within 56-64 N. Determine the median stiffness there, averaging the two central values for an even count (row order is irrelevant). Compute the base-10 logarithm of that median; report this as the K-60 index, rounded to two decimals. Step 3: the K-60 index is 0.70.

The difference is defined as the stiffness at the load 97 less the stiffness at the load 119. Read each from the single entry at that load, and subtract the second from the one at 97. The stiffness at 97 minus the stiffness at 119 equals -0.12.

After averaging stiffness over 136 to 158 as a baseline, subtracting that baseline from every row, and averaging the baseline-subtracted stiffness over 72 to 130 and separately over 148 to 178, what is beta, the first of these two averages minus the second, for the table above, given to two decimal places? 0.10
